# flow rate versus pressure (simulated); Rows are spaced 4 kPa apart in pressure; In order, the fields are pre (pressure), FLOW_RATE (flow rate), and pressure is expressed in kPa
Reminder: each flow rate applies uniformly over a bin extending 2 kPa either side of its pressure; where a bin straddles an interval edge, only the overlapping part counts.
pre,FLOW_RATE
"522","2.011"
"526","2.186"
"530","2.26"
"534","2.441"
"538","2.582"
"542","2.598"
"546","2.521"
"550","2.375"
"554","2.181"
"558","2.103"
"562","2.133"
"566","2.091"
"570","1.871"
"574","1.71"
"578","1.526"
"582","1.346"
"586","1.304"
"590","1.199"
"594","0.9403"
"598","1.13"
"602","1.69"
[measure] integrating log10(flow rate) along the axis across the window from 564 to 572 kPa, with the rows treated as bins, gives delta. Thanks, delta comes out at 2.37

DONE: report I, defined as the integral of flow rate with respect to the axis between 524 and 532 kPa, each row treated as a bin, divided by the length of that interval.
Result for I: 2.22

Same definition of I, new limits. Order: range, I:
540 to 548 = 2.56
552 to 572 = 2.08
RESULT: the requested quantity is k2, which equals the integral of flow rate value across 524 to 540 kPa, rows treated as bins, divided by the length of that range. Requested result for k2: 2.37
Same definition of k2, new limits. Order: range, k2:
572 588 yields 1.47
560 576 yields 1.95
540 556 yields 2.42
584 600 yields 1.14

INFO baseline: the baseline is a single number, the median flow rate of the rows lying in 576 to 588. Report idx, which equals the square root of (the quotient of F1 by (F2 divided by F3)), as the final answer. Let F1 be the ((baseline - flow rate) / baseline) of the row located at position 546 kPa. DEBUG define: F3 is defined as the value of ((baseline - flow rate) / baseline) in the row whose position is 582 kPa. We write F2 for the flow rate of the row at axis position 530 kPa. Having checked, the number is 0.00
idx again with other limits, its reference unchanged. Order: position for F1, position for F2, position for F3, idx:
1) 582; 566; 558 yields 0.00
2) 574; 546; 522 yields 0.23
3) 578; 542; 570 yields 0.14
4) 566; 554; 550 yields 0.44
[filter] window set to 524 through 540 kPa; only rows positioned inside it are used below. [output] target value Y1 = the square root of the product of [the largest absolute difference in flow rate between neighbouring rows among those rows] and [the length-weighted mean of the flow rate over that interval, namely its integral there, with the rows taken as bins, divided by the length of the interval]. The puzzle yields 0.65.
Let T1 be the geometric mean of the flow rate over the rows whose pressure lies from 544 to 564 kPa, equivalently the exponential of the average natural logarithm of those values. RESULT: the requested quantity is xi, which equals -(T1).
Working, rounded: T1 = 2.3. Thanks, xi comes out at -2.3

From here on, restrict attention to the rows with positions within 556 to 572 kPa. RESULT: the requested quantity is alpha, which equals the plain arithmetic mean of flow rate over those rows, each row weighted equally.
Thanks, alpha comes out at 2.05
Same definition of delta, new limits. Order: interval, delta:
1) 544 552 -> 3.11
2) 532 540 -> 3.20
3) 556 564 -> 2.61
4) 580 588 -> 0.98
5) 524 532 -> 2.78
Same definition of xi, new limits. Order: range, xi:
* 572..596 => -1.3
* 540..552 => -2.5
